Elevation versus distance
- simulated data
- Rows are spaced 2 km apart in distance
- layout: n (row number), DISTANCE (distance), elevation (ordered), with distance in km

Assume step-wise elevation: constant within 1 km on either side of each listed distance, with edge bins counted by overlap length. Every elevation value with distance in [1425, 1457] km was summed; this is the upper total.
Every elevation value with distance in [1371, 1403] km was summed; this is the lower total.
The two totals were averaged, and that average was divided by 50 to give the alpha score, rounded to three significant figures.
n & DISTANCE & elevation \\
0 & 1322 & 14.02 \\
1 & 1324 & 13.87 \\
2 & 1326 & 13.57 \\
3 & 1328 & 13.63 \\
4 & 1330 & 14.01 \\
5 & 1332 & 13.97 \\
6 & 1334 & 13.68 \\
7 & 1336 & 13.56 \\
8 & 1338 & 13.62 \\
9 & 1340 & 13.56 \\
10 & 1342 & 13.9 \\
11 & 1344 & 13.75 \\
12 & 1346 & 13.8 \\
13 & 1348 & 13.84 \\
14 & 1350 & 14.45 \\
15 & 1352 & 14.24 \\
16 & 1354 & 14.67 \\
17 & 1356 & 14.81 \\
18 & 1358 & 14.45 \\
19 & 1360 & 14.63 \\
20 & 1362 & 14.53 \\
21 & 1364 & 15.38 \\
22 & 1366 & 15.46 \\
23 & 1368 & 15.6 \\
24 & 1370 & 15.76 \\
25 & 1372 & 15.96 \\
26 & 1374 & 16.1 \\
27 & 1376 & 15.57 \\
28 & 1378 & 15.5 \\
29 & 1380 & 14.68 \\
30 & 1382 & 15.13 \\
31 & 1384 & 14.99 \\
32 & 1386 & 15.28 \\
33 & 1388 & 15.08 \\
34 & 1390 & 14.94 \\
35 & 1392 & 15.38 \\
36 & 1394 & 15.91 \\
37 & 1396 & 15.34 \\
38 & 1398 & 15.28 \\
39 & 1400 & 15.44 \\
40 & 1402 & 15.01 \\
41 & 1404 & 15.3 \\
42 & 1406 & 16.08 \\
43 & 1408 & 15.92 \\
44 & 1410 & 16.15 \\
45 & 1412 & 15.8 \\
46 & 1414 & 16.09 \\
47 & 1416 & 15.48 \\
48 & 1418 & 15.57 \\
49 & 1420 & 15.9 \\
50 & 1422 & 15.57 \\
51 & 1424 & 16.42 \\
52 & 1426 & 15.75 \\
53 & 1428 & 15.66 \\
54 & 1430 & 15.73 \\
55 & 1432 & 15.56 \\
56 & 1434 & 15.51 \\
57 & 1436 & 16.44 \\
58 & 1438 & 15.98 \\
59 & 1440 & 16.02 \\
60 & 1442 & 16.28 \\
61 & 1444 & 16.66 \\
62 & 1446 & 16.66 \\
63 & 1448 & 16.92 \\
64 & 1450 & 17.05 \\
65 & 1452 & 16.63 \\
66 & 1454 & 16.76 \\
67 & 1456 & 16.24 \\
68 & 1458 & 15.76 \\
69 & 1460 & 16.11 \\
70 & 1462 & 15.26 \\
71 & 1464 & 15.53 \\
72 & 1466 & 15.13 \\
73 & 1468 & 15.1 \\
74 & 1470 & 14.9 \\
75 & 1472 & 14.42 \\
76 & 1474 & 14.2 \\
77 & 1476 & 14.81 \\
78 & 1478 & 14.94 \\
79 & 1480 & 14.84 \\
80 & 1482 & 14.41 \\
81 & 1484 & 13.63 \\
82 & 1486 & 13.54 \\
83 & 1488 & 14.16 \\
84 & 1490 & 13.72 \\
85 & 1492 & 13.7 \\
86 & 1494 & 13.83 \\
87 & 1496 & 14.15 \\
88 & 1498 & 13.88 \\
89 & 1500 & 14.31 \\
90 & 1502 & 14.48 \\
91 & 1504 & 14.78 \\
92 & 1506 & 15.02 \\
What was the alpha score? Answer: 5.05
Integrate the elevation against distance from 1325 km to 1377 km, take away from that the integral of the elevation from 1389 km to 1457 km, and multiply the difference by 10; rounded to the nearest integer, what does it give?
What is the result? -3299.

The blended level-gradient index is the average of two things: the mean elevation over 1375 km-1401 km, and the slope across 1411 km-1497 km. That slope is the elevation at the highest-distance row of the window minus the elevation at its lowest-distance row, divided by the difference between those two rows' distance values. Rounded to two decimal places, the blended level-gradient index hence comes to 7.63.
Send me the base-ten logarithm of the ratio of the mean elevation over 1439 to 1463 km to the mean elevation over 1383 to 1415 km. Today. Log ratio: 0.02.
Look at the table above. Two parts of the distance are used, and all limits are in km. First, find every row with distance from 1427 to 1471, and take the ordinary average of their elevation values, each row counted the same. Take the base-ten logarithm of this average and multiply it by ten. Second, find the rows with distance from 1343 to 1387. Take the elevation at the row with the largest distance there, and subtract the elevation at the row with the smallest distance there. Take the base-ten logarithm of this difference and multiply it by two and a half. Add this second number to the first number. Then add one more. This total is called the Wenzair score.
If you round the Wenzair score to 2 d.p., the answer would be 13.50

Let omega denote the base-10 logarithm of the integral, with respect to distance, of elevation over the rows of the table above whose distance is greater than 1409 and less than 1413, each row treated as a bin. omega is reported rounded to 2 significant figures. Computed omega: 1.8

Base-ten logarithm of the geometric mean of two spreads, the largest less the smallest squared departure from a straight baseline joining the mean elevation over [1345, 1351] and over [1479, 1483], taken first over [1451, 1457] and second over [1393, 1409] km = 0.4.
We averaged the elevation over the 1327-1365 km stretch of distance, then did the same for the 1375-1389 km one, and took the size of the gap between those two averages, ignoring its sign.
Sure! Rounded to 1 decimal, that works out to 1.0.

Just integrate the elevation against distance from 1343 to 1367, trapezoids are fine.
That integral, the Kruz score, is 348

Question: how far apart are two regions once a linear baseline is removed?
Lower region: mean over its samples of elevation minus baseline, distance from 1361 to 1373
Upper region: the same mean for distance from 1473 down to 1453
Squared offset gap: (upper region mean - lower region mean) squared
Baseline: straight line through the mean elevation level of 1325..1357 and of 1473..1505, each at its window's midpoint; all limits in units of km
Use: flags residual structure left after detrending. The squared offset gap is 0.010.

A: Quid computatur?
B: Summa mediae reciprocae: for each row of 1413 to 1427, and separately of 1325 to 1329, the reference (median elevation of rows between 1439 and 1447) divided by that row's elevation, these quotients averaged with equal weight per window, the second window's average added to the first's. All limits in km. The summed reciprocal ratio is 2.25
